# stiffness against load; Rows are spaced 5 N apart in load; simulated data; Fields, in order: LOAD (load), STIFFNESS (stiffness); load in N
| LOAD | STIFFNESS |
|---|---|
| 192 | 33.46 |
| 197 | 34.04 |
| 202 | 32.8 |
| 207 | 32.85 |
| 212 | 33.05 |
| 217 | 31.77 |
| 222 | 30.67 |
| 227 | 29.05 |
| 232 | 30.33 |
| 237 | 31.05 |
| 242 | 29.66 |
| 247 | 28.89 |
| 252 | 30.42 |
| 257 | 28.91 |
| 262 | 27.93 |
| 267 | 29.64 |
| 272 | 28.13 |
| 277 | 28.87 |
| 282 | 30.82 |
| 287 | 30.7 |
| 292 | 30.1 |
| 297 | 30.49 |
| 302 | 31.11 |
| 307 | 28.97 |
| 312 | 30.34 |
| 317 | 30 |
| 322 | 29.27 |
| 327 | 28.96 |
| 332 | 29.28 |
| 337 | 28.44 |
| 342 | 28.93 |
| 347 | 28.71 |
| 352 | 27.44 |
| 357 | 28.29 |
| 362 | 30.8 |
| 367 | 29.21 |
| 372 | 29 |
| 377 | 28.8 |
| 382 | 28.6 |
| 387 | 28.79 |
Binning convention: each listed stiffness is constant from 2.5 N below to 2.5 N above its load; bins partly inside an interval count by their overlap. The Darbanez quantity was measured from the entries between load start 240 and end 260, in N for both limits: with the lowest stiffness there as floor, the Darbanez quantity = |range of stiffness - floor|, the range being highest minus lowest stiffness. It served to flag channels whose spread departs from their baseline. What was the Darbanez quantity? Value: 27.4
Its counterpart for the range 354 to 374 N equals 25.8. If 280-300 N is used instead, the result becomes 29.4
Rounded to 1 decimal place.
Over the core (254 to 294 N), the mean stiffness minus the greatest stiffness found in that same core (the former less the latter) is -1.4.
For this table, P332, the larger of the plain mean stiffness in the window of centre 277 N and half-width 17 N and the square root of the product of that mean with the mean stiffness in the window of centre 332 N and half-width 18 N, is 29.5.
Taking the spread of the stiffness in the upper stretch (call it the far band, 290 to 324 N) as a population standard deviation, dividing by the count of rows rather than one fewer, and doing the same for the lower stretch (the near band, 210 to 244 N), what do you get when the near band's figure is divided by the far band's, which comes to 1.8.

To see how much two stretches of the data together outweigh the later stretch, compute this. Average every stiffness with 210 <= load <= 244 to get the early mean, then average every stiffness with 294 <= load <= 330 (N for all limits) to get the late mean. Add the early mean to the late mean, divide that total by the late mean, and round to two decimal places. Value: 2.03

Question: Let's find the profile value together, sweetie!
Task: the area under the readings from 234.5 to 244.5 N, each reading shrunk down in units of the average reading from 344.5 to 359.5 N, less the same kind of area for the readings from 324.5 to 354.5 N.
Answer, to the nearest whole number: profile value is -20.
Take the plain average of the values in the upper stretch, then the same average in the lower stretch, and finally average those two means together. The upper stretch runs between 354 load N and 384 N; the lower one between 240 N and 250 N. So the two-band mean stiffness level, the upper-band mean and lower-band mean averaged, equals 29.2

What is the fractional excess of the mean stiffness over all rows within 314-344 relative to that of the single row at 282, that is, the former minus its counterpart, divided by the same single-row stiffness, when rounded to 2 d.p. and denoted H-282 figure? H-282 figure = -0.05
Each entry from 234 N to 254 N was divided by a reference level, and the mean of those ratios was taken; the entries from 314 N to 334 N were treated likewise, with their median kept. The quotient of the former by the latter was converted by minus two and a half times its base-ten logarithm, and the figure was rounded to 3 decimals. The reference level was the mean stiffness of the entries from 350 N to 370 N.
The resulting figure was -0.027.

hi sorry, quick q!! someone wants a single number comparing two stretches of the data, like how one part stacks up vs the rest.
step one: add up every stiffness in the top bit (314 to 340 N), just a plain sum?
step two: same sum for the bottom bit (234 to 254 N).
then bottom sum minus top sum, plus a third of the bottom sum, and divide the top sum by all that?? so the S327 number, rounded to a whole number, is 10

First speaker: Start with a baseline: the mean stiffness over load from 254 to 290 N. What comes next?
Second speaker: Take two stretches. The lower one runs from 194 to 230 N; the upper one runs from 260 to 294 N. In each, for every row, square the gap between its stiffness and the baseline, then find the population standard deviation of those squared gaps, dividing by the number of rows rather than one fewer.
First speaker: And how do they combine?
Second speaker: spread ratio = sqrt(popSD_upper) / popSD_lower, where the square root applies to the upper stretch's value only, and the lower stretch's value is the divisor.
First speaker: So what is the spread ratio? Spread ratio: 0.13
